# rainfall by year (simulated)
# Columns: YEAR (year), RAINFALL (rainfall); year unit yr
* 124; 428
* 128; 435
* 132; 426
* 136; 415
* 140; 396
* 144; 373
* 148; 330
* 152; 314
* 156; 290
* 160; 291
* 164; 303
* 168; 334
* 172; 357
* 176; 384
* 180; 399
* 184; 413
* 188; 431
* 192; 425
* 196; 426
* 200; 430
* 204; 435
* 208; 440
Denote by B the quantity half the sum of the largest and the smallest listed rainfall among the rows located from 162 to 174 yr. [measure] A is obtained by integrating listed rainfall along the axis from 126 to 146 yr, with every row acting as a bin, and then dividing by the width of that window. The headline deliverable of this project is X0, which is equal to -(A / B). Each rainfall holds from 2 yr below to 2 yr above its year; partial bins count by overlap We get -1.24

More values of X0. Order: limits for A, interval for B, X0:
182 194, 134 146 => -1.07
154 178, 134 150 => -0.88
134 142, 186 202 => -0.95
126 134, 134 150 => -1.16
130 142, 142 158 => -1.24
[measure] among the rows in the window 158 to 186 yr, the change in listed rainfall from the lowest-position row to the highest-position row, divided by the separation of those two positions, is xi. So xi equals 5.1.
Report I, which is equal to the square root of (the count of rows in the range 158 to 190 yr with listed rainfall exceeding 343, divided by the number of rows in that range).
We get 0.79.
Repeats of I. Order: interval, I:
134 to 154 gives 0.77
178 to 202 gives 1.00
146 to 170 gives 0.00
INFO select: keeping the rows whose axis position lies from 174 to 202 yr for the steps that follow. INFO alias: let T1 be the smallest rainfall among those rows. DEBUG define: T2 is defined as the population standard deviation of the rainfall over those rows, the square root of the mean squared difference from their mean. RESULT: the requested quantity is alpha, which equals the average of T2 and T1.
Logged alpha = 200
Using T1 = 384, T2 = 17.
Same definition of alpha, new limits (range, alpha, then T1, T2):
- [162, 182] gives 169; 303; 34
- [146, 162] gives 153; 290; 17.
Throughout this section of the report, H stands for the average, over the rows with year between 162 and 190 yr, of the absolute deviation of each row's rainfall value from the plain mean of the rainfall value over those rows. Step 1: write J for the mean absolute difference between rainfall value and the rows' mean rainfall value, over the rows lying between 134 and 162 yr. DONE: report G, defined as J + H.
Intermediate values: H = 37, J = 43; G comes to 80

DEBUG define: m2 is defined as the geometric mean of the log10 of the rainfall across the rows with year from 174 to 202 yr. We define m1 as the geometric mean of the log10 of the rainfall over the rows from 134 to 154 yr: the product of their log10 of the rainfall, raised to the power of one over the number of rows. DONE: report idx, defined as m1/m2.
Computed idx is 0.98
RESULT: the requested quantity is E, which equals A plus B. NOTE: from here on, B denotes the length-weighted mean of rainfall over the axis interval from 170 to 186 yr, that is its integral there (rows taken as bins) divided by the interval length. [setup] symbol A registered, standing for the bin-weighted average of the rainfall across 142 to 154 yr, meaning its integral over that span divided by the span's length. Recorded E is 727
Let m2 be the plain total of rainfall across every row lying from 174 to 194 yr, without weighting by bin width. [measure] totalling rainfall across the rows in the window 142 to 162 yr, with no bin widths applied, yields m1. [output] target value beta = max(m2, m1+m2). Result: 3650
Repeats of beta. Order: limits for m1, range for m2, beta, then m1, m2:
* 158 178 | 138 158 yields 3372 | 1669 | 1703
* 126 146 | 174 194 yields 4097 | 2045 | 2052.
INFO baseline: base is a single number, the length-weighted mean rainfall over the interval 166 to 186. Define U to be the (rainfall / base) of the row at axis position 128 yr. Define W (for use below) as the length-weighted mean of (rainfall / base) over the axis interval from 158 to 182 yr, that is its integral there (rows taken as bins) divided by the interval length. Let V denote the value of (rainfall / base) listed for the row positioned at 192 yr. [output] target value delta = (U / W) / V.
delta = 1.12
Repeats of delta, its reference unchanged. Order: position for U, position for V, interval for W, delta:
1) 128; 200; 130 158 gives 1.05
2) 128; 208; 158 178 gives 1.12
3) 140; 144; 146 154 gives 1.24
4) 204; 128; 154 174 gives 1.20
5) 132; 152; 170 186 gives 1.32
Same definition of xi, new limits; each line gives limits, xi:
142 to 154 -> -7.4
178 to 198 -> 1.7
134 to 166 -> -4.0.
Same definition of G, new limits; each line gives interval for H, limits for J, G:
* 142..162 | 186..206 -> 29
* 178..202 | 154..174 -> 34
